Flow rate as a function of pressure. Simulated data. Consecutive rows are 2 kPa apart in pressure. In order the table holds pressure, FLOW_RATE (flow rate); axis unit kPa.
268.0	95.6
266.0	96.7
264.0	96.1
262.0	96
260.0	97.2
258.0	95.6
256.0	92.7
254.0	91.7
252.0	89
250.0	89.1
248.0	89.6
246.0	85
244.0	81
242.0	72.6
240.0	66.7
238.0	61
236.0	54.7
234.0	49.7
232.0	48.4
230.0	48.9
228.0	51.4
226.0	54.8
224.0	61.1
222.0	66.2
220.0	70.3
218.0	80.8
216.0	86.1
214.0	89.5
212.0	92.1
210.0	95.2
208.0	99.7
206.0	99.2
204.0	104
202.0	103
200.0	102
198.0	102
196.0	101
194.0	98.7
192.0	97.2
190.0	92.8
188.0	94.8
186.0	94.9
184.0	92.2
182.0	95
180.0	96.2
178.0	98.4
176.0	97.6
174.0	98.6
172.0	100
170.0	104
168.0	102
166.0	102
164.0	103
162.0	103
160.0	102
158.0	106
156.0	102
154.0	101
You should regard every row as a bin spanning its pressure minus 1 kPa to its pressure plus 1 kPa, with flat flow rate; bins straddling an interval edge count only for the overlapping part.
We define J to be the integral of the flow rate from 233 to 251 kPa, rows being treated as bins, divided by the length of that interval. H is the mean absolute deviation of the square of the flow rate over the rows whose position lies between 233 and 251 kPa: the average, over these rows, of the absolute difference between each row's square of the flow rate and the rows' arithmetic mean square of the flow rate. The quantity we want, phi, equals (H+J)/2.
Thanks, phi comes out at 939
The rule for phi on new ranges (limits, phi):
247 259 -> 233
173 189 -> 215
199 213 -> 371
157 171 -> 162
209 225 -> 876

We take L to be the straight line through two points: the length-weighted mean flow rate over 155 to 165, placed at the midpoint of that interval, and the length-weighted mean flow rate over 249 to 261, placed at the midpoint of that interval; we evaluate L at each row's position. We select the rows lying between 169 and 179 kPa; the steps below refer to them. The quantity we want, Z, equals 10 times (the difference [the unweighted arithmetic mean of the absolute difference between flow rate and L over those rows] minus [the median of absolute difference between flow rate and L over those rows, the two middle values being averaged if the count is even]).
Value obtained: -1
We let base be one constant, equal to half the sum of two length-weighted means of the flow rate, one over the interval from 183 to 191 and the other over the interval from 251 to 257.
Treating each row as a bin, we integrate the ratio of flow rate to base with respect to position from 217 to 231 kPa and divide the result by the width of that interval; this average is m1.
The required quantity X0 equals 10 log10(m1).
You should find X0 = -1.74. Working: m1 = 0.670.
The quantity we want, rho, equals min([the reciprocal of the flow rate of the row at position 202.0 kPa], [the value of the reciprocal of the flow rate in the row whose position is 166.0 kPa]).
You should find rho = 0.0097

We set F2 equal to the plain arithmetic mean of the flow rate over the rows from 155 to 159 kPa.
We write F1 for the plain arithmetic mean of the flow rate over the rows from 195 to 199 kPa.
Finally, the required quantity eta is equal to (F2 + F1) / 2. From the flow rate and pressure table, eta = 103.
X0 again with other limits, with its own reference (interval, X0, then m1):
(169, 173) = 0.43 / 1.104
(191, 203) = 0.37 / 1.089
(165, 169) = 0.43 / 1.104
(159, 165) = 0.46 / 1.111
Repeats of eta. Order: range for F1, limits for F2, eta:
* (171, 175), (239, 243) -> 84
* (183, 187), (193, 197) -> 97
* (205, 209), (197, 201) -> 101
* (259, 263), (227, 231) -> 73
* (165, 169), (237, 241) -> 83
